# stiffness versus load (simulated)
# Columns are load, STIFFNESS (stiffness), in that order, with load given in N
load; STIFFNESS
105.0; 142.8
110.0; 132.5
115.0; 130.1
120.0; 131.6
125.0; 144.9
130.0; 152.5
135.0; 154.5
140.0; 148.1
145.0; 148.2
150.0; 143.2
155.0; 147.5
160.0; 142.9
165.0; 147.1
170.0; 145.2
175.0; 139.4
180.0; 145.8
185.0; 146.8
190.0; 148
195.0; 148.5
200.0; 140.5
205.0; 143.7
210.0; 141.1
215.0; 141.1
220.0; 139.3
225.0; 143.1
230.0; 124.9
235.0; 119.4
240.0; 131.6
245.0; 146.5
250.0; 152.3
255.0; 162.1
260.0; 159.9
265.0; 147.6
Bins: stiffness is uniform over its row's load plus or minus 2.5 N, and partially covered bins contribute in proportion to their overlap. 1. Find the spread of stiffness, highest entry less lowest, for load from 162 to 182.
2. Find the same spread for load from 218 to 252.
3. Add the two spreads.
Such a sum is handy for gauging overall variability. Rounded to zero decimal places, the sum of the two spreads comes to 41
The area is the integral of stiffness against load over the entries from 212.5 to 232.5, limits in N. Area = 2742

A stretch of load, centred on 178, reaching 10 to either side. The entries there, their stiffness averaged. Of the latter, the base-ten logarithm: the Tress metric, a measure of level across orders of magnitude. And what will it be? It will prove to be 2.16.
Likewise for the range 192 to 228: 2.15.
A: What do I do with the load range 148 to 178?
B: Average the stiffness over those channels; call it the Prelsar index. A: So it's 144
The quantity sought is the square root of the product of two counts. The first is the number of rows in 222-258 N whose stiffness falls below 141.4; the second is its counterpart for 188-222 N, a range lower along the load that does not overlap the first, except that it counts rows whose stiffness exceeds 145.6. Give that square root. 2.4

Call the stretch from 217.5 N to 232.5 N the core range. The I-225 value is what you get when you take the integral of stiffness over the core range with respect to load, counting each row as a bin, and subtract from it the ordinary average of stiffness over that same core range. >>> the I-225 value 1901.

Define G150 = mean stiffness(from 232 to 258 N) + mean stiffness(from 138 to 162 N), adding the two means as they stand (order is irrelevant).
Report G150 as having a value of 288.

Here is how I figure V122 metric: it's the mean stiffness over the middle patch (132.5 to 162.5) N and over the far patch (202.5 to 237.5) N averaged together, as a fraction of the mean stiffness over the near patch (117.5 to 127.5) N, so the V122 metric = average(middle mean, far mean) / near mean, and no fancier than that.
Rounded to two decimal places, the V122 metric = 1.03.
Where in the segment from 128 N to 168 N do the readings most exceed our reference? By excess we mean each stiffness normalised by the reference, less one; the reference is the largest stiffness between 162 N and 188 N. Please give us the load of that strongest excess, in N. 135.0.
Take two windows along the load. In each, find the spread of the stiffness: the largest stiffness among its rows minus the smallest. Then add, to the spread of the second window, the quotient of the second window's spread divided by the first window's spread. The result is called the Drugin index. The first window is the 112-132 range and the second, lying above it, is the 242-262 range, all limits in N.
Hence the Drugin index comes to 16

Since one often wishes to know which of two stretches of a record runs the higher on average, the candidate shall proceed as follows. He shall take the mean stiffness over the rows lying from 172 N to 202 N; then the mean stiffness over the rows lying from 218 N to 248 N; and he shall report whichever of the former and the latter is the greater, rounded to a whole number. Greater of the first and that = 145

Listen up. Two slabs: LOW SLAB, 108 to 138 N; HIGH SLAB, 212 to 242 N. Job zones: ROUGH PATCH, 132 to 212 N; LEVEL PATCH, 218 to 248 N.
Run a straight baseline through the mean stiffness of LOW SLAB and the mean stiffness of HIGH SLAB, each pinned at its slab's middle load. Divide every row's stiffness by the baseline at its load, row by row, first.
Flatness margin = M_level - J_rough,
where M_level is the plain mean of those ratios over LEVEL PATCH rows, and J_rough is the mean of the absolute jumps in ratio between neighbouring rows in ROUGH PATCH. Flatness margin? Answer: 0.98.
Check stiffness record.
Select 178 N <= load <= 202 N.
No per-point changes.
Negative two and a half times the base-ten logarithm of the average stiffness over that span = -5.41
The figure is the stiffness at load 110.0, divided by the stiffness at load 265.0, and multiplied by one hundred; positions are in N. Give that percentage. 90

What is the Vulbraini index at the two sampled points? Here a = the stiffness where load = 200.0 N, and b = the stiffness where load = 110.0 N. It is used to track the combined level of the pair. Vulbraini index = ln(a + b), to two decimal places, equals 5.61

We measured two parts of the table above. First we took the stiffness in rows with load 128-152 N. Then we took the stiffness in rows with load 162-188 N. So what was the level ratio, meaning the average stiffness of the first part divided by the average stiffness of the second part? 1.031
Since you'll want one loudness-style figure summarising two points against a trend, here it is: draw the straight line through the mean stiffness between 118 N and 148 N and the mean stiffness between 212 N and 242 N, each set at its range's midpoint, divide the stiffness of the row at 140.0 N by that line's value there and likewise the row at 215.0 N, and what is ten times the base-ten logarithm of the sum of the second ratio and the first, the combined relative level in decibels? 3.1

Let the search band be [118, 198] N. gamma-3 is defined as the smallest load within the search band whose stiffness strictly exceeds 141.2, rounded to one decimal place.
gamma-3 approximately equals 125.0 N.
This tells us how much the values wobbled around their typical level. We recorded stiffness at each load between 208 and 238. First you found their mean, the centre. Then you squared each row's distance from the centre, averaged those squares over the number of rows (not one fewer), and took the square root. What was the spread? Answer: 9.2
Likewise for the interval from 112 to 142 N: 9.5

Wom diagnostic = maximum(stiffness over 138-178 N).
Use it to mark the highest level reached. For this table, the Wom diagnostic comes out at 148.2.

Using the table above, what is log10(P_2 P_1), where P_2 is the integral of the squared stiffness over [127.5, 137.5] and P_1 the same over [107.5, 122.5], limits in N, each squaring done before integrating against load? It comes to 10.8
